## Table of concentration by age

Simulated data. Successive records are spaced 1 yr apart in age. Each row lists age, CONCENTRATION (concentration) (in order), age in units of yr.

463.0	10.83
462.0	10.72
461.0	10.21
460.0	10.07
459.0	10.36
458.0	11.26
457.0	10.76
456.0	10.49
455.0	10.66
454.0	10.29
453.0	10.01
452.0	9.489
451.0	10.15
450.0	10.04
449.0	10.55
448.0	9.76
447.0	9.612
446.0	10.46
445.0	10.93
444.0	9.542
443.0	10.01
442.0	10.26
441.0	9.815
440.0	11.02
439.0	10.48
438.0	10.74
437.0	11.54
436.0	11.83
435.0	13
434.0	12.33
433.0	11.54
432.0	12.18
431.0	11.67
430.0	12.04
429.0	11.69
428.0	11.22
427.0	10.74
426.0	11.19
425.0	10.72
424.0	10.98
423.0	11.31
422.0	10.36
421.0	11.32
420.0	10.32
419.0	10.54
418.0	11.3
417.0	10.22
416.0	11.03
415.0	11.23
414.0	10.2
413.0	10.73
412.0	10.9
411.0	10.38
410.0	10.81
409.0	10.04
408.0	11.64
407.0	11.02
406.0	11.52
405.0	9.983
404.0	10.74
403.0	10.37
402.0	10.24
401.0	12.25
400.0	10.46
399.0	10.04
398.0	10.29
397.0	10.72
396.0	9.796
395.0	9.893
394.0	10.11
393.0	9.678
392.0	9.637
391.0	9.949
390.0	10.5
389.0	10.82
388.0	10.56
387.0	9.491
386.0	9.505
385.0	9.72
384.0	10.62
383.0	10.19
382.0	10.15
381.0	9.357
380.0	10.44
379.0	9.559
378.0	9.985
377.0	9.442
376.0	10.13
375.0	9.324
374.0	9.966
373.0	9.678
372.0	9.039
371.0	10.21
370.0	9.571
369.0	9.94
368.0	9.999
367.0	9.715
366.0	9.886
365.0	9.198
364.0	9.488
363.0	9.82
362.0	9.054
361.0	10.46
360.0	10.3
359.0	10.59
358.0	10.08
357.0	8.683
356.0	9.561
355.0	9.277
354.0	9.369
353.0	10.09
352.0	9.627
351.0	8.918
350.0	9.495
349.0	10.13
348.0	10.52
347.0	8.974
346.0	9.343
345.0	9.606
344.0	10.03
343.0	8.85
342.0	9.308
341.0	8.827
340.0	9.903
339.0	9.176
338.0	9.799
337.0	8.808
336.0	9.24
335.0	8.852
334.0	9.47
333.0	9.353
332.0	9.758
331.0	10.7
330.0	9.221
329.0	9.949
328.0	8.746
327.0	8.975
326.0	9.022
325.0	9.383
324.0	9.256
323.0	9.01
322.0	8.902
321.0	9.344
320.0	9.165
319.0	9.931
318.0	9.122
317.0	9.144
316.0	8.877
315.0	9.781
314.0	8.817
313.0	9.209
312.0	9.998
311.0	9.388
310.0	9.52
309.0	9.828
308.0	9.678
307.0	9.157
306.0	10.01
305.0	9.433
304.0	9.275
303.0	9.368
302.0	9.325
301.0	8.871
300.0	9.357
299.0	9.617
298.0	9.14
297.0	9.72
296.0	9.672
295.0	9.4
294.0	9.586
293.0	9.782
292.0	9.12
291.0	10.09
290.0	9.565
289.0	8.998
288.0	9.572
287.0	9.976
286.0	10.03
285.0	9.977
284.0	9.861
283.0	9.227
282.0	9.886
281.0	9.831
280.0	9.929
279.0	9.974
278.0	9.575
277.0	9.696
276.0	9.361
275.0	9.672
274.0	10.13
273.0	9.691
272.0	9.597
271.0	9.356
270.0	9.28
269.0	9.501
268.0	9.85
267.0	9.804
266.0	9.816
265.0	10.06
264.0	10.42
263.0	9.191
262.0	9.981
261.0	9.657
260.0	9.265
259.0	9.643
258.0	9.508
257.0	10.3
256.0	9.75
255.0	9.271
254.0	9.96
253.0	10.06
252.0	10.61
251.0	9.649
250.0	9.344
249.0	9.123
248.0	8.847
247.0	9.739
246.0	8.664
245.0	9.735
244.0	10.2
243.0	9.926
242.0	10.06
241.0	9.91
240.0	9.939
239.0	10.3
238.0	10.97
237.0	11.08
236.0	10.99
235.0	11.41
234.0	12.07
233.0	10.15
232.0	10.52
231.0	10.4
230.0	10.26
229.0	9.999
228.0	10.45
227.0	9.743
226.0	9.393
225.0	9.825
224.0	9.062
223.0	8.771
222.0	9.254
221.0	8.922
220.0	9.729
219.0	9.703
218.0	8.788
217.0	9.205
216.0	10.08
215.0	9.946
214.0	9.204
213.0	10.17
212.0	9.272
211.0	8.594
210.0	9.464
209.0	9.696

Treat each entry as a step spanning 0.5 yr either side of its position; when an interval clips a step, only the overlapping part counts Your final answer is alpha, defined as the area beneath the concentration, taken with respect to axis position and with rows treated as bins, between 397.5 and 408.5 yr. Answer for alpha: 119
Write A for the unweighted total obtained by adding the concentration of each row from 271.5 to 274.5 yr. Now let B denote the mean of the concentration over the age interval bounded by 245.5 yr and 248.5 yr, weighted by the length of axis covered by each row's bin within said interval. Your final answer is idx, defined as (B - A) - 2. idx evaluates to -22.3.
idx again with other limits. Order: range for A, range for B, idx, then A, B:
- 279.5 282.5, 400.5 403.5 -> -20.7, 29.6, 11.0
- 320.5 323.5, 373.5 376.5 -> -19.4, 27.3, 9.8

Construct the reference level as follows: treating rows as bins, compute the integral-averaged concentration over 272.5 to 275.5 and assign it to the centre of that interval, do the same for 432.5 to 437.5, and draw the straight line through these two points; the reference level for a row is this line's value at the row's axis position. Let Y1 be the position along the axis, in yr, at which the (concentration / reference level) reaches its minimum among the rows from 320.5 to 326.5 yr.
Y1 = 322.0 yr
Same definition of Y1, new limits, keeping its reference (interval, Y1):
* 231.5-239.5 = 233.0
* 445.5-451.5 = 447.0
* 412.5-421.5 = 417.0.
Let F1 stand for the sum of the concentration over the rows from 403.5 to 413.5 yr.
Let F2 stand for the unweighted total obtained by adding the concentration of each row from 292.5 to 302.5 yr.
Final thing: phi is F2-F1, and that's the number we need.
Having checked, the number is -13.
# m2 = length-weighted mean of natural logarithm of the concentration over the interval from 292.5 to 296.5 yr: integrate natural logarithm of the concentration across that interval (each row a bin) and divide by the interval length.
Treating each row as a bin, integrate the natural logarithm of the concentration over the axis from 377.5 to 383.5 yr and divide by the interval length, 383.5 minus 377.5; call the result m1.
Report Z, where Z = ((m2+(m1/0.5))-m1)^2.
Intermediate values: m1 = 2.30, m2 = 2.26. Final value 20.8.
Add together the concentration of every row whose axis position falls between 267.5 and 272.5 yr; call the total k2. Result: 47.6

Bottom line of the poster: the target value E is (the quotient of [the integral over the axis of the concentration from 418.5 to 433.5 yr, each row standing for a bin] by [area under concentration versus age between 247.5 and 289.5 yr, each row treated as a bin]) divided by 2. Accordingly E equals 0.21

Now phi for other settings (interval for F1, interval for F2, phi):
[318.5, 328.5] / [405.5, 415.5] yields 17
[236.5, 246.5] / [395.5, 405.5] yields 4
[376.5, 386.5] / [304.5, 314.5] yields -4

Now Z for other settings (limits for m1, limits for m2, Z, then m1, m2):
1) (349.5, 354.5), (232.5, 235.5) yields 21.8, 2.25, 2.41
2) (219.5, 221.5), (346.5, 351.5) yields 20.2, 2.23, 2.26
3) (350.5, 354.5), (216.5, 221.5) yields 20.0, 2.25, 2.23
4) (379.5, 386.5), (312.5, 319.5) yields 20.5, 2.30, 2.23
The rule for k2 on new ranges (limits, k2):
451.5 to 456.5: 50.9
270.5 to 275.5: 48.4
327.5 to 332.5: 48.4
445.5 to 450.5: 50.4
